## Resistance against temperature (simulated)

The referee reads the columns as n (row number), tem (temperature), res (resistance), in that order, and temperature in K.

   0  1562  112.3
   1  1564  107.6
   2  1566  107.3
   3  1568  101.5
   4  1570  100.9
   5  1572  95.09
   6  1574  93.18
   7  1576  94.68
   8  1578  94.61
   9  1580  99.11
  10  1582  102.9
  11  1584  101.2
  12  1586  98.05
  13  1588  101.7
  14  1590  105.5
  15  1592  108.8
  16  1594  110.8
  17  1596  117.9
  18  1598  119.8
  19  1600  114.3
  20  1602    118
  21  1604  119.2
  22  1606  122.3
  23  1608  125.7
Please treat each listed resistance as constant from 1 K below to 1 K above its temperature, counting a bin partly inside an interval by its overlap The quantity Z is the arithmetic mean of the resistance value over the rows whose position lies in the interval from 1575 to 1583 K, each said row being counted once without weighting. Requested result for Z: 98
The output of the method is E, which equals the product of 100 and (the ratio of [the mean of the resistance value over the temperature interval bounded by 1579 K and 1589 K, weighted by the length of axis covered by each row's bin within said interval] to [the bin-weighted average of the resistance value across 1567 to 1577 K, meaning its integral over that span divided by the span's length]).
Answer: 104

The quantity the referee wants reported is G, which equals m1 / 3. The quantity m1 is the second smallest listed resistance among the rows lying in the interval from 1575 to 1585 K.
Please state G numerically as 31.6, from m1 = 94.68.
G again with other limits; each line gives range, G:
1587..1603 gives 35.2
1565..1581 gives 31.5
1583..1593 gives 33.7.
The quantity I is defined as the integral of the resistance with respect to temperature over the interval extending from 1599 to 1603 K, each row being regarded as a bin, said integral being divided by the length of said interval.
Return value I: 116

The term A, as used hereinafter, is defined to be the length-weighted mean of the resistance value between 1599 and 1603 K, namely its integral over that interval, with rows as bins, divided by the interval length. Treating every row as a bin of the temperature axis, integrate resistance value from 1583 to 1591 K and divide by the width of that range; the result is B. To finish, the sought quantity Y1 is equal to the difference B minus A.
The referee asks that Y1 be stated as -14.5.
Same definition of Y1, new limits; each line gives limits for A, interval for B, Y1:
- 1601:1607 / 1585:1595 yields -14.9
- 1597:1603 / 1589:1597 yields -6.6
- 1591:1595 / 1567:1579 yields -13.1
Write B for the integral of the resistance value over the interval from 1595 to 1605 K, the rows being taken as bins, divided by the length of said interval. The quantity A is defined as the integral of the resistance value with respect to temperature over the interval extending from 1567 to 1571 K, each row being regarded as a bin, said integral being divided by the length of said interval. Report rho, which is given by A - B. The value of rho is -17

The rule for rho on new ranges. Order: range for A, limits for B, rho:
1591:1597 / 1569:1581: 16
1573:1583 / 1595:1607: -22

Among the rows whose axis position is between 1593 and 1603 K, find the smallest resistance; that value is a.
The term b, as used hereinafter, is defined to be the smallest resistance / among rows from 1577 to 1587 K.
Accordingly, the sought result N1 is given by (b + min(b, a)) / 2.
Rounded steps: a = 110.8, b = 94.61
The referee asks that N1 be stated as 95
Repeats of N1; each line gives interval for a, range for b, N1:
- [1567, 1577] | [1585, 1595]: 96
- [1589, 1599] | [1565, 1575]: 93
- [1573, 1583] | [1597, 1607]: 104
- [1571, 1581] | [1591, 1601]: 101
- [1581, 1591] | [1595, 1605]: 106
